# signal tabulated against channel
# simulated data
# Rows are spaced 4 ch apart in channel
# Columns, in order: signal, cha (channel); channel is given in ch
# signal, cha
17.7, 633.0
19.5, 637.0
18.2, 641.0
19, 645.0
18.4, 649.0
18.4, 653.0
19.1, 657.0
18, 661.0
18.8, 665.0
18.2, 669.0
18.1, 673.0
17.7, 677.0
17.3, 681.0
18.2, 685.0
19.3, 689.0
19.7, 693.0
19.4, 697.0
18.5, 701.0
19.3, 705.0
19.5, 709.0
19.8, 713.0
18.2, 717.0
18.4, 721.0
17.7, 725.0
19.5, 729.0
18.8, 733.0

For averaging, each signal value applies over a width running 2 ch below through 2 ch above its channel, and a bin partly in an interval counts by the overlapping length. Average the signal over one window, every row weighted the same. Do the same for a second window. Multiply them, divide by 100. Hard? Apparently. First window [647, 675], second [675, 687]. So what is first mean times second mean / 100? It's 3.27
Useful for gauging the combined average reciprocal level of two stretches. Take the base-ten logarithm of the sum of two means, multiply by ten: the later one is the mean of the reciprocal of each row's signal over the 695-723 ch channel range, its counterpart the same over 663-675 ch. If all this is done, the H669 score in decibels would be -9.70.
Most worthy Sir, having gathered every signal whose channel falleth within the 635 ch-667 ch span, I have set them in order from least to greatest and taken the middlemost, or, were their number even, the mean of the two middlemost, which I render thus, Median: 18.6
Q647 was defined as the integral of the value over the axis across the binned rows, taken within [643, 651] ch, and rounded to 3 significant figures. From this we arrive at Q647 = 150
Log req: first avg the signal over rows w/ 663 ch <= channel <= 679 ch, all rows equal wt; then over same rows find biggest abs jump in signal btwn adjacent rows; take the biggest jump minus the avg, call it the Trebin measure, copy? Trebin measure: -17.6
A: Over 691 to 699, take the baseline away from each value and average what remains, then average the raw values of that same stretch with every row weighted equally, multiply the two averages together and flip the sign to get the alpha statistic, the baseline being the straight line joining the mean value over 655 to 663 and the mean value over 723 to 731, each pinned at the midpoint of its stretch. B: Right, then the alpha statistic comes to -19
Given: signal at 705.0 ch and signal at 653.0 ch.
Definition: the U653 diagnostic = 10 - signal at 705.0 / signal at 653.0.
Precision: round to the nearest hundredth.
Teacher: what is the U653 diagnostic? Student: 8.95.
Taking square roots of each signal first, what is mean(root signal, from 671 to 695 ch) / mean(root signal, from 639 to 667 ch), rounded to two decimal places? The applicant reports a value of 1.00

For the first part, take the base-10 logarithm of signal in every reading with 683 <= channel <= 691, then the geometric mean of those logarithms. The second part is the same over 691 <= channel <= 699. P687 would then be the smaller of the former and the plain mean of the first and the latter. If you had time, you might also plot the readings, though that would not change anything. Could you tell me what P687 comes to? 1.273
